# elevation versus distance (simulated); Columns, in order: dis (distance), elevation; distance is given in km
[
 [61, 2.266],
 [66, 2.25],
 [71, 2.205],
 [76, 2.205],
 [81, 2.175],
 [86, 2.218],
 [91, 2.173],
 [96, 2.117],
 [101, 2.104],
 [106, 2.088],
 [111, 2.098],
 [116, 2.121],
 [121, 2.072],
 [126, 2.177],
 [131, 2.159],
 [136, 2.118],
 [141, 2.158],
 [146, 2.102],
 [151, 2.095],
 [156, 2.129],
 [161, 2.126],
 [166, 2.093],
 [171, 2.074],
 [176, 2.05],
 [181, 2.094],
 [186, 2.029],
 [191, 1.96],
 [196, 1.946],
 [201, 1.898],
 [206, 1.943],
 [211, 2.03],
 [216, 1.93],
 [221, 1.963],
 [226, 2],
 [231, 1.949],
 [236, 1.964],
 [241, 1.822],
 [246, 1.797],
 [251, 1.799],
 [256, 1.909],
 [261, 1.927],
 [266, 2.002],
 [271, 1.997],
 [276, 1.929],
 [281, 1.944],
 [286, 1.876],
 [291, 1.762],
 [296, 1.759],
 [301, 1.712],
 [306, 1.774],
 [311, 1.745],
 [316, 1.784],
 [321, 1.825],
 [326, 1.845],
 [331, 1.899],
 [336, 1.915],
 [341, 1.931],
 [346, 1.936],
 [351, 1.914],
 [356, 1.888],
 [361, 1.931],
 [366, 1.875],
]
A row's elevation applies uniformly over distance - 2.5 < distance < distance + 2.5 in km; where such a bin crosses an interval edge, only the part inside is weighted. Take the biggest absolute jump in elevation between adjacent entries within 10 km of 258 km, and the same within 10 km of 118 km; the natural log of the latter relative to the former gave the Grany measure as 0.0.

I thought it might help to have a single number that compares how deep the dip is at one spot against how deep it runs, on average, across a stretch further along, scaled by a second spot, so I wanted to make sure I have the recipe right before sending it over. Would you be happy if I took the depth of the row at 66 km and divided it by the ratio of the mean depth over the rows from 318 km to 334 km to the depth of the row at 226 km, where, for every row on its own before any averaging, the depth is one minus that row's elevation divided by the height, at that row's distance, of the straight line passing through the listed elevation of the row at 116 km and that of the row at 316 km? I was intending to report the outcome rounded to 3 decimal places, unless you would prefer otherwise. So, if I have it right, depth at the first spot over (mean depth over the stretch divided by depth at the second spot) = -0.013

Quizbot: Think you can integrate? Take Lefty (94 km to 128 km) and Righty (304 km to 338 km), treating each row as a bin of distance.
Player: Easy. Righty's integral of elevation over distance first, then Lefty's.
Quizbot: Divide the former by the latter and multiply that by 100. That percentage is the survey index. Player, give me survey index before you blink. 87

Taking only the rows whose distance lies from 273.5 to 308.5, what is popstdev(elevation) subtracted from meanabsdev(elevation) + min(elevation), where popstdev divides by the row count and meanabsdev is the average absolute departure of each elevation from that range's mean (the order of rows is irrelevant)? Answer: 1.71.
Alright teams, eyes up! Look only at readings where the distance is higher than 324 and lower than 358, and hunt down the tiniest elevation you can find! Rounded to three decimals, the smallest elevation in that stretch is 1.845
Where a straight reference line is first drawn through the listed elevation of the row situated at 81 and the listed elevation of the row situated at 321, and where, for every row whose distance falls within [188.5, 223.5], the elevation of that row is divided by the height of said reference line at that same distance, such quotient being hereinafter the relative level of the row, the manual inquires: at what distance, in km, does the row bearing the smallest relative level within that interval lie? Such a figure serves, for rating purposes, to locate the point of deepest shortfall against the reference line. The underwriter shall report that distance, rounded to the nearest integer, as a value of 201 km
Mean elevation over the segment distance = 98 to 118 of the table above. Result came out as 2.10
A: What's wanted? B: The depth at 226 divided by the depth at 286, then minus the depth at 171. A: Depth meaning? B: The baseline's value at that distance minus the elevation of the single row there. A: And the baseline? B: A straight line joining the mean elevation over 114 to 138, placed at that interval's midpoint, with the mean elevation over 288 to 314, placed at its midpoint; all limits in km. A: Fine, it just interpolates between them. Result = 1.0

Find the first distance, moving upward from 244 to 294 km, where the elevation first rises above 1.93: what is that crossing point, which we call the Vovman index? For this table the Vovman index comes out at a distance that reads 266 km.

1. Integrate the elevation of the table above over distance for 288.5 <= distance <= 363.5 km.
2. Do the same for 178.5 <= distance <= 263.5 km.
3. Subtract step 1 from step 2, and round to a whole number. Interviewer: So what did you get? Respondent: 27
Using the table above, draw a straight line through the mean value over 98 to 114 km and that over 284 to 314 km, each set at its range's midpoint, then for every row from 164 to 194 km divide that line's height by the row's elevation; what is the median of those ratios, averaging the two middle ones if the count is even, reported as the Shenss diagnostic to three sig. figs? 0.962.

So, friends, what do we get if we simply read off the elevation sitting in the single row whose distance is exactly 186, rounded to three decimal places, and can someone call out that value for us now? 2.029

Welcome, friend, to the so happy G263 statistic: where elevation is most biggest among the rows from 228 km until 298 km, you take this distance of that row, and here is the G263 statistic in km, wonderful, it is 266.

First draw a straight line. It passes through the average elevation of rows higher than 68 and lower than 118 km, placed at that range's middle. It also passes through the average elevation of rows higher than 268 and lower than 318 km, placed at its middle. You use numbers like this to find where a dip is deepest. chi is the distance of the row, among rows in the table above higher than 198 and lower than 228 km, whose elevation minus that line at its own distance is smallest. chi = 201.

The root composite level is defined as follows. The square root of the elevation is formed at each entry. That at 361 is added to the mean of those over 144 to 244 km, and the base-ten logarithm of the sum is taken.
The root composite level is 0.448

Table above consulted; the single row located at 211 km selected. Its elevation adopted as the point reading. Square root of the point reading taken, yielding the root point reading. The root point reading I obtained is 1.42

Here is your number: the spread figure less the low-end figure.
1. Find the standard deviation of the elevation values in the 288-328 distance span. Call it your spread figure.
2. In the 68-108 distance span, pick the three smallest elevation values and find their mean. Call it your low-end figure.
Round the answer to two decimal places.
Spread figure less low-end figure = -2.06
